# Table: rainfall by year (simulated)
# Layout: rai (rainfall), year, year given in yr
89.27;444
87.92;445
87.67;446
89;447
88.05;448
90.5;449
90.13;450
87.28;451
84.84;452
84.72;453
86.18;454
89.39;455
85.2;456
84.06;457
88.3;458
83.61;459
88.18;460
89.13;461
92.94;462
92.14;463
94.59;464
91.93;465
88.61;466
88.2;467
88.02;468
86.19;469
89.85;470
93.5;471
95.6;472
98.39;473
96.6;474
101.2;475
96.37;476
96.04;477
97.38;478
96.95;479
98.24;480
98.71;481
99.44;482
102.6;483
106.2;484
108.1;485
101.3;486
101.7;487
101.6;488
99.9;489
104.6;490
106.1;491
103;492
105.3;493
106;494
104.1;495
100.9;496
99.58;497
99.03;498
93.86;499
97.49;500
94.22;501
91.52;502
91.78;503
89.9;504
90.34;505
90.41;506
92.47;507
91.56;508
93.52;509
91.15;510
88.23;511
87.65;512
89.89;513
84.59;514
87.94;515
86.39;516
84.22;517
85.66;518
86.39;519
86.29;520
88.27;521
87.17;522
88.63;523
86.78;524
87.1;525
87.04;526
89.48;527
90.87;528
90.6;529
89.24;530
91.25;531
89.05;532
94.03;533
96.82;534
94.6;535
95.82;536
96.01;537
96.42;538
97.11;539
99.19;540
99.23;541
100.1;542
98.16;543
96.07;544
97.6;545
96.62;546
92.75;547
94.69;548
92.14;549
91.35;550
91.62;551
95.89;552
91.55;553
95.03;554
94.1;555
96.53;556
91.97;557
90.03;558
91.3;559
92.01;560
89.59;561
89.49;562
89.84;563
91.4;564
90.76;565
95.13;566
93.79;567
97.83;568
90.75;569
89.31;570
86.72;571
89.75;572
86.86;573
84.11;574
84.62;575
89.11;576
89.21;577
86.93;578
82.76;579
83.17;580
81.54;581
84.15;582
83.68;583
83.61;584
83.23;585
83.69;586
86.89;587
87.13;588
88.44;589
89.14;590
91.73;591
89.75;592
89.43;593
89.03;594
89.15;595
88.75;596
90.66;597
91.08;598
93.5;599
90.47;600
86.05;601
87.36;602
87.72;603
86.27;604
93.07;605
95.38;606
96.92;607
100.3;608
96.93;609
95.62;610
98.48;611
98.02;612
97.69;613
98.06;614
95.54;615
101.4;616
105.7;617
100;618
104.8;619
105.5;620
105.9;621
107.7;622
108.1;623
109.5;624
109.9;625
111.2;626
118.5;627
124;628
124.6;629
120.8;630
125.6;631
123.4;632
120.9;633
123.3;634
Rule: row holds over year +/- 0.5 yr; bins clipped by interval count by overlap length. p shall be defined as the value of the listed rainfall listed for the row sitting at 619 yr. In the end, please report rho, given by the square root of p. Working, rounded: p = 104.8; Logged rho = 10.2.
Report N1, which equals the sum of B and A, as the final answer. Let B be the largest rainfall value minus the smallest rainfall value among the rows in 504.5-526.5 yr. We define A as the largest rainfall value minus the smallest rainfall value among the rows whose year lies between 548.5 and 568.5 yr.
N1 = 18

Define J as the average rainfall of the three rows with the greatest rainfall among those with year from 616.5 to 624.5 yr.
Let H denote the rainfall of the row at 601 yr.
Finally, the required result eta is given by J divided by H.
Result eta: 1.26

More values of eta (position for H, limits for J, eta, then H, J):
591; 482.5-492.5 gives 1.16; 91.73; 107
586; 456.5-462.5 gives 1.08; 83.69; 90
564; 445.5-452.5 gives 0.98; 91.4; 90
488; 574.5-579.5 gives 0.87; 101.6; 88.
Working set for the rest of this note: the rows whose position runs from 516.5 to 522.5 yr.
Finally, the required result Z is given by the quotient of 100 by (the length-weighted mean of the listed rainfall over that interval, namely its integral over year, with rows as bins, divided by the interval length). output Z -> 1.16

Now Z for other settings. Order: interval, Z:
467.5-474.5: 1.08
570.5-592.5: 1.16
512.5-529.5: 1.14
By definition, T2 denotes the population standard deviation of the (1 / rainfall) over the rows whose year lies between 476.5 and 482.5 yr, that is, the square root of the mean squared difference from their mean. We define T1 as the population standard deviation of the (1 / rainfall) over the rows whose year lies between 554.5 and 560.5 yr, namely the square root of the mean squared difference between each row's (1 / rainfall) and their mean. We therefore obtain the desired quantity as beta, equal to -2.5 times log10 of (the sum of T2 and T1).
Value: 8.61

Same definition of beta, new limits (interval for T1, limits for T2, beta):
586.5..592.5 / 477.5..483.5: 8.52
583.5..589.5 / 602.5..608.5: 7.67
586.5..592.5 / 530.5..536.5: 8.22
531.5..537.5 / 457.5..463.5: 7.90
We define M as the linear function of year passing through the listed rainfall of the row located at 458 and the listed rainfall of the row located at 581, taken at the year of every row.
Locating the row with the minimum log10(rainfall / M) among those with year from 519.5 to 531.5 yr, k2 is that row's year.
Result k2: 520 yr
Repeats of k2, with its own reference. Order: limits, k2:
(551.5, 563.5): 562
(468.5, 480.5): 469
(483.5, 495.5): 489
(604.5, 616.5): 605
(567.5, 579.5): 579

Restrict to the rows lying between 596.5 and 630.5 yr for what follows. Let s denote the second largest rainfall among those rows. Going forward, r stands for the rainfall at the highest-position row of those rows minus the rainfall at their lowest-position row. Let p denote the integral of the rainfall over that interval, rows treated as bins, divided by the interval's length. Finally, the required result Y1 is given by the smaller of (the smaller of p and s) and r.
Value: 30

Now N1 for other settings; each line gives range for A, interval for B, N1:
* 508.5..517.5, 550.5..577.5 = 23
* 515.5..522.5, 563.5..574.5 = 18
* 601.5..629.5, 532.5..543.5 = 44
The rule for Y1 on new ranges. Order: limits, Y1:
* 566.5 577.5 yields -5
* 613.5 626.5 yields 13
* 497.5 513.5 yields -9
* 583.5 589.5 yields 5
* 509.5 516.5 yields -5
